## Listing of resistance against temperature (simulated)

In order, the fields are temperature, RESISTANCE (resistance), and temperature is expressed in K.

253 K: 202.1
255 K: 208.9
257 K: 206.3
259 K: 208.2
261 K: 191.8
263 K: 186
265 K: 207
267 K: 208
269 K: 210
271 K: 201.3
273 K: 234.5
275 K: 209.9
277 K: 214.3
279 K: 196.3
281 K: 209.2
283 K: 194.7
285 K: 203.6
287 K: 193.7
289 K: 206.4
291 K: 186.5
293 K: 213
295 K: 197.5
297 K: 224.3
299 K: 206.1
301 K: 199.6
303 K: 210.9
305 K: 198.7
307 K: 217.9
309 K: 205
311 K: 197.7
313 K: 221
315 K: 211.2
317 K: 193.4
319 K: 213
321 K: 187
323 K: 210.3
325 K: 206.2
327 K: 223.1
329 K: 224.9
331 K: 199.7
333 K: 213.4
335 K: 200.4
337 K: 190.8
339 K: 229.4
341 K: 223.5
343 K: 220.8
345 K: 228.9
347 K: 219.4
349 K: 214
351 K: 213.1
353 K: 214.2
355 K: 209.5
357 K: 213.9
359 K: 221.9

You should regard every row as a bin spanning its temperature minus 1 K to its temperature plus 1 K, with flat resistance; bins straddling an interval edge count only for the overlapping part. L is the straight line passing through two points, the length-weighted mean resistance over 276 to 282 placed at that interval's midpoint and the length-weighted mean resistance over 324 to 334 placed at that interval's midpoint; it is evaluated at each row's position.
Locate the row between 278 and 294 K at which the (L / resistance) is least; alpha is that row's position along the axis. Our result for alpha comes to 293 K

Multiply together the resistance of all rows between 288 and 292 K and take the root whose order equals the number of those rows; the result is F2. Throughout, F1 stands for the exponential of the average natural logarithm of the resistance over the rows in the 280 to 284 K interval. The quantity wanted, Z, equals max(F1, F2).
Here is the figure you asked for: 202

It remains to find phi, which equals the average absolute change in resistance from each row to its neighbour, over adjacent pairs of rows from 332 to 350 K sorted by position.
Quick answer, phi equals 11.6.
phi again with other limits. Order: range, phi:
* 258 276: 14.1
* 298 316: 12.8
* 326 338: 12.7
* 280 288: 11.1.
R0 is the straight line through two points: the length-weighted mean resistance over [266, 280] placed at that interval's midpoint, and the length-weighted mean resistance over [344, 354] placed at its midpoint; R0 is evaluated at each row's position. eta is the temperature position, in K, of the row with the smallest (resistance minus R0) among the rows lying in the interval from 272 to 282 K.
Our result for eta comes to 279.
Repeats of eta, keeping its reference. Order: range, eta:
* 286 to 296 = 291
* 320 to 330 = 321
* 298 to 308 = 305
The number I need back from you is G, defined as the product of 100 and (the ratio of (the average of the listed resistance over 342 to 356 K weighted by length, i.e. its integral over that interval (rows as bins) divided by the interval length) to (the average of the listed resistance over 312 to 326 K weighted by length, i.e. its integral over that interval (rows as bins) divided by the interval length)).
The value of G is 105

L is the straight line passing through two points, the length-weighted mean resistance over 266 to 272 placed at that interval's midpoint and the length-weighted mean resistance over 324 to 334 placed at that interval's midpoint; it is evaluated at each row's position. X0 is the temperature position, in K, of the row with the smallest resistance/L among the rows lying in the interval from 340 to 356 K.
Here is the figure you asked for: 355 K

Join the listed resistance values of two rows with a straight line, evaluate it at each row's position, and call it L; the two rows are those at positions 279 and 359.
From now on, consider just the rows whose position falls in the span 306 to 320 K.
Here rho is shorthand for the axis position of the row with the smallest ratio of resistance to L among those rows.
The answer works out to 317 K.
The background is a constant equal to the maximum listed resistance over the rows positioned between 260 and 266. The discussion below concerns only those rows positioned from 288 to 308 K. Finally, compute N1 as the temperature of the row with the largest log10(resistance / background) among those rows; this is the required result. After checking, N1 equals 297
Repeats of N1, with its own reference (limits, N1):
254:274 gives 273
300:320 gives 313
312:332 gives 329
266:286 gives 273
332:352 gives 339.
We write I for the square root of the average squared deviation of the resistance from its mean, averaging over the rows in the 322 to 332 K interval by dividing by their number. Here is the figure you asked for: 9.7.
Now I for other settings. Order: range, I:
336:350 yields 12.2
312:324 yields 11.8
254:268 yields 8.7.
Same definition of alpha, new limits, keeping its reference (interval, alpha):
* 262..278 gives 273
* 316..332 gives 329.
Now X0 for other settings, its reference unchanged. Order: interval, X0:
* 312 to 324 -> 321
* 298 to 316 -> 311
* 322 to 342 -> 337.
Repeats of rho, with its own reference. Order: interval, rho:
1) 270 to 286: 283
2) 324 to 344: 337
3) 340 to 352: 351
